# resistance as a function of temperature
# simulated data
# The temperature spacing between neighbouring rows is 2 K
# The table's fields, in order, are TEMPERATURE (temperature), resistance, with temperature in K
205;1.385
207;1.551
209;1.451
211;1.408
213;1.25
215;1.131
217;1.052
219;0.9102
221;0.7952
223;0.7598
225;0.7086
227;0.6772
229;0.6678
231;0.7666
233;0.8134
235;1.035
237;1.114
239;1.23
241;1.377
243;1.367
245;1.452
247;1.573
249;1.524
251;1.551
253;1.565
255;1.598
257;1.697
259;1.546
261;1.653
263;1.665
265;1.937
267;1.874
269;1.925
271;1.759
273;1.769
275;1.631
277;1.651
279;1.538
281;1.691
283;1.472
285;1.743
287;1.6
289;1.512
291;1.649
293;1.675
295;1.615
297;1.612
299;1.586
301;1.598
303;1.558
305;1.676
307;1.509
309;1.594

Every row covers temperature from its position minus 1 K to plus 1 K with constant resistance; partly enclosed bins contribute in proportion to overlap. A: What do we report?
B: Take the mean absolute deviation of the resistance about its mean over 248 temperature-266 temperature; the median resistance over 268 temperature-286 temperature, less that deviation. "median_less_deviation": 1.60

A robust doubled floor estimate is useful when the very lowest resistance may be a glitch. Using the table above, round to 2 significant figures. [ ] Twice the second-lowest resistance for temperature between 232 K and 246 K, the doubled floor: 2.1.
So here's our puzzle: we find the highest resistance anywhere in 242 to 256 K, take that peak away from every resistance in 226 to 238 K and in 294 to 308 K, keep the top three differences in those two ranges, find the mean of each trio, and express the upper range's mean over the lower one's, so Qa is -0.1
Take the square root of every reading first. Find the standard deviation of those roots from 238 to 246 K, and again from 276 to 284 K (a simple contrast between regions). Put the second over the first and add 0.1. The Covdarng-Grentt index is 1.10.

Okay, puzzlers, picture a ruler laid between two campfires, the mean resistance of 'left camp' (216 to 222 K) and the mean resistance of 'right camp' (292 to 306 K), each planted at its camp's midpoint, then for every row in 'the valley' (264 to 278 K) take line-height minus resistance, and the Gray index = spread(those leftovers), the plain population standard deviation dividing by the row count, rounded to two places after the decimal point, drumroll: 0.15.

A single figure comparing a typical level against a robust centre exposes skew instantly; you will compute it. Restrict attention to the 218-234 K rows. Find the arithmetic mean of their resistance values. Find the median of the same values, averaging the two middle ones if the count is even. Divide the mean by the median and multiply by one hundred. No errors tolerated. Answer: 100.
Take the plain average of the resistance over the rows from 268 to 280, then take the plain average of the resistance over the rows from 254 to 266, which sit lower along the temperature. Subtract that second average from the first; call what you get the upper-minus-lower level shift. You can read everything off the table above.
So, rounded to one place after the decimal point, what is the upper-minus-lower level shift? 0.0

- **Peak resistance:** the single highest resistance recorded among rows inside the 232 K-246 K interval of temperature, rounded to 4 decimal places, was 1.4520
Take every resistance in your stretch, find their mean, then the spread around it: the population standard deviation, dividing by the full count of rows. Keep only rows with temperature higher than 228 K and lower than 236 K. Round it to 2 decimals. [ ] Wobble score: 0.13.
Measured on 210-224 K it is 0.22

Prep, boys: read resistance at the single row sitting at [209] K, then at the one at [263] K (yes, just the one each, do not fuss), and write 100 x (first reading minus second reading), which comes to -21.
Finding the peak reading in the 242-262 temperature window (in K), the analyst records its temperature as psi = 257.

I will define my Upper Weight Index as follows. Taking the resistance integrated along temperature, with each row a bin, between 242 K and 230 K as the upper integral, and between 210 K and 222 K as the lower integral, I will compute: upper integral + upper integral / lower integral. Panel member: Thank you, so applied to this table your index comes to 14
